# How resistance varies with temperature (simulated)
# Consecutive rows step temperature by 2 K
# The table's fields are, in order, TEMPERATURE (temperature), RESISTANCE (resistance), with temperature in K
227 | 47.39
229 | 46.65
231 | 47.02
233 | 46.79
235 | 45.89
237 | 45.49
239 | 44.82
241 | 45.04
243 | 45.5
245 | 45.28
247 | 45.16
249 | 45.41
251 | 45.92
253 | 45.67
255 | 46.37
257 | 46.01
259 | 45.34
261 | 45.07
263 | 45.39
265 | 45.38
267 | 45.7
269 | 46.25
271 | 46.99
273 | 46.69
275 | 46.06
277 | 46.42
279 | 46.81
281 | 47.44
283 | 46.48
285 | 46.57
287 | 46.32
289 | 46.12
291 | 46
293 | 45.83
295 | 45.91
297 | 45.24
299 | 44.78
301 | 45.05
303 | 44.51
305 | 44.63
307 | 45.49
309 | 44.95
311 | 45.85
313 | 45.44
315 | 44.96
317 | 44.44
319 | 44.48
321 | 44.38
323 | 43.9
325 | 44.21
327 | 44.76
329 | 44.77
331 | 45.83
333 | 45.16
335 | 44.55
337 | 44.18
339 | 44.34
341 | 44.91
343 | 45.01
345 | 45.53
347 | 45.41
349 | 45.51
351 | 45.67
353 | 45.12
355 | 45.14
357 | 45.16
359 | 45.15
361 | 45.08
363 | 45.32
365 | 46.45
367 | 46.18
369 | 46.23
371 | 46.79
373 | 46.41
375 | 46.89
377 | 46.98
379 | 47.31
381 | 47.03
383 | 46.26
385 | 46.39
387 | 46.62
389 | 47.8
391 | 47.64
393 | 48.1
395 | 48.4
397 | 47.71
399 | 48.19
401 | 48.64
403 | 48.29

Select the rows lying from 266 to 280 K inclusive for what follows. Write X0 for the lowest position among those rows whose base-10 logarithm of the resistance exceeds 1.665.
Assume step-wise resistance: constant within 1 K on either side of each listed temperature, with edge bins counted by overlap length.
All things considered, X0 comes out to 269 K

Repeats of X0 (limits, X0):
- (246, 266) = 255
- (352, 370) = 365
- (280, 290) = 281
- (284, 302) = 285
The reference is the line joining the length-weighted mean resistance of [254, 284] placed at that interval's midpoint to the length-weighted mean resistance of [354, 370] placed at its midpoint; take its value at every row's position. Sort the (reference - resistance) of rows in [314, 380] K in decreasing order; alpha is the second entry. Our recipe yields 1.61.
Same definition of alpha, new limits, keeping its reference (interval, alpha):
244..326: 1.61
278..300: 0.75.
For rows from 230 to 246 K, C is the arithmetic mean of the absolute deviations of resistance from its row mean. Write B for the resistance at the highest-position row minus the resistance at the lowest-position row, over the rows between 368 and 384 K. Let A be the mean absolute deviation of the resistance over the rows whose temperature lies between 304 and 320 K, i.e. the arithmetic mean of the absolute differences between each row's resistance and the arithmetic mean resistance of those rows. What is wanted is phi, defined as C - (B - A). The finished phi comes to 1.0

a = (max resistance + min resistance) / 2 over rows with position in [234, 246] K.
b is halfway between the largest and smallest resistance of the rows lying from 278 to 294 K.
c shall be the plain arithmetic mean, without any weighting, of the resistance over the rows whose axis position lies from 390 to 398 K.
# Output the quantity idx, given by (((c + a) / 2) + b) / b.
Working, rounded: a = 45.4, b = 46.6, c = 48.0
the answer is 2.00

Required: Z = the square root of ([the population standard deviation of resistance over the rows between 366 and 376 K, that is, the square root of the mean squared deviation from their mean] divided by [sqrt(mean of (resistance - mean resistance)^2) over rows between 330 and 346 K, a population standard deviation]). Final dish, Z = 0.7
